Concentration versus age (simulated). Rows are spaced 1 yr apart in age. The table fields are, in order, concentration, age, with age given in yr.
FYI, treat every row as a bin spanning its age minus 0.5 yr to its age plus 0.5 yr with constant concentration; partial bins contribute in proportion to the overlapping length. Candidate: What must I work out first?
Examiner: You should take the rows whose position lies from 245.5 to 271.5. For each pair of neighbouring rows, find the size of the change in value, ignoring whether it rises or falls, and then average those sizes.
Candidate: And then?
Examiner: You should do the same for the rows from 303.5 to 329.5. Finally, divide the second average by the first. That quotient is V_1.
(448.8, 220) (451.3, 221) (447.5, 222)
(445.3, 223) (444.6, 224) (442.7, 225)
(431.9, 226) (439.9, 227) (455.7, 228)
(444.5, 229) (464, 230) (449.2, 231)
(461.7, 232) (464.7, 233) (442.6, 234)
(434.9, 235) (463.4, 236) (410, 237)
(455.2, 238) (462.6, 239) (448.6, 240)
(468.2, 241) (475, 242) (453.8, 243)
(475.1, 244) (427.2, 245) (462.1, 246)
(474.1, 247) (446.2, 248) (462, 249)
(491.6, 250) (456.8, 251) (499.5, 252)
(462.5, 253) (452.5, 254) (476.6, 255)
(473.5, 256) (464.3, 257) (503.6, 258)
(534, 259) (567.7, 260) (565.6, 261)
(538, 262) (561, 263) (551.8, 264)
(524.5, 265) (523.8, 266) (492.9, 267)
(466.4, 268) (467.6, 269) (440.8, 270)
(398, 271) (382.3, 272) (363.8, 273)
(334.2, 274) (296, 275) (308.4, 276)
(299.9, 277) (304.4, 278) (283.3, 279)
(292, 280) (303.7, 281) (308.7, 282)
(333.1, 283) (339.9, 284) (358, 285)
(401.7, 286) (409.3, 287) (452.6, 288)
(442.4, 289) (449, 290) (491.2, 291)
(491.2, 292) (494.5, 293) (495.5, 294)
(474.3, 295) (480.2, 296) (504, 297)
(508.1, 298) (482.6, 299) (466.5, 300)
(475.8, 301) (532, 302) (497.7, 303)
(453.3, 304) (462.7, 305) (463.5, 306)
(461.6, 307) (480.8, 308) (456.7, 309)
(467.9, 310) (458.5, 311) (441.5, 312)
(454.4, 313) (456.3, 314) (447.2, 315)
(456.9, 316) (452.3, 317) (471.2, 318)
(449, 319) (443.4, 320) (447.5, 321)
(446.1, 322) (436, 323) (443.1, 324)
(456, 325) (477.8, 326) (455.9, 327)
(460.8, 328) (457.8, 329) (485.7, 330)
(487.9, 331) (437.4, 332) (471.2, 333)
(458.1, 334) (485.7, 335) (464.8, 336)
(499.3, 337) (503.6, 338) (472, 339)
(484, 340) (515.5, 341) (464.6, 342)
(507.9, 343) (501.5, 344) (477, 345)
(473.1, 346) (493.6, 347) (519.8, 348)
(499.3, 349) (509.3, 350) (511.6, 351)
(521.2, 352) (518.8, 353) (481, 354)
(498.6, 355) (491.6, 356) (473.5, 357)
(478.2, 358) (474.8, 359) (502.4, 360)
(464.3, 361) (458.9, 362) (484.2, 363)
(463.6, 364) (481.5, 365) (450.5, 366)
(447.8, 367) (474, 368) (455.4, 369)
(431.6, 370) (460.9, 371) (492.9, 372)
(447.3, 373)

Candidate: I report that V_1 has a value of 0.47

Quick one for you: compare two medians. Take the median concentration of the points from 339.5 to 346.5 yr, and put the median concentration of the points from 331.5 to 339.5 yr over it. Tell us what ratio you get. 0.97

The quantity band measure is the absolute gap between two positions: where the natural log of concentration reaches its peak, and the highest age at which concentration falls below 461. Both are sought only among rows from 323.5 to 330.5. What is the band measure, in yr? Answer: 1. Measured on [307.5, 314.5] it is 6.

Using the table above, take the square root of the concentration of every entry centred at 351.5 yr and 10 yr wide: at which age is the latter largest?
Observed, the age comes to 352 yr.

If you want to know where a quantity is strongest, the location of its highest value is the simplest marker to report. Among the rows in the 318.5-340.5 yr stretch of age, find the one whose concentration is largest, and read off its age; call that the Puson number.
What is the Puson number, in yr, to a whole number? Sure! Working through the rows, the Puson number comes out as 338 yr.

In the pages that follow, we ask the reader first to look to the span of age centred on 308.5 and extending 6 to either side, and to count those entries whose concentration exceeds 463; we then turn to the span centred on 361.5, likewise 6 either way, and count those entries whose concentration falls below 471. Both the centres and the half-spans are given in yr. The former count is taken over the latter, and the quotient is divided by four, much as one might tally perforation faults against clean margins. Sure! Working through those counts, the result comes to 0.20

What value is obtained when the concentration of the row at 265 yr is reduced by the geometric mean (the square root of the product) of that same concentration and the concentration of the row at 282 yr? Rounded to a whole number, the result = 122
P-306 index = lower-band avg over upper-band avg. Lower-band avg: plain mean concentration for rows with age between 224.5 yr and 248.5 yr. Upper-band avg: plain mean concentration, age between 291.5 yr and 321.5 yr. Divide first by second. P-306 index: 0.96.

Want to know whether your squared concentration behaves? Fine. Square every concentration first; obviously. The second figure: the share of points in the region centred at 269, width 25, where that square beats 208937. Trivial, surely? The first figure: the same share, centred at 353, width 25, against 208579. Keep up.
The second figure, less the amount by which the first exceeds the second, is 0.0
